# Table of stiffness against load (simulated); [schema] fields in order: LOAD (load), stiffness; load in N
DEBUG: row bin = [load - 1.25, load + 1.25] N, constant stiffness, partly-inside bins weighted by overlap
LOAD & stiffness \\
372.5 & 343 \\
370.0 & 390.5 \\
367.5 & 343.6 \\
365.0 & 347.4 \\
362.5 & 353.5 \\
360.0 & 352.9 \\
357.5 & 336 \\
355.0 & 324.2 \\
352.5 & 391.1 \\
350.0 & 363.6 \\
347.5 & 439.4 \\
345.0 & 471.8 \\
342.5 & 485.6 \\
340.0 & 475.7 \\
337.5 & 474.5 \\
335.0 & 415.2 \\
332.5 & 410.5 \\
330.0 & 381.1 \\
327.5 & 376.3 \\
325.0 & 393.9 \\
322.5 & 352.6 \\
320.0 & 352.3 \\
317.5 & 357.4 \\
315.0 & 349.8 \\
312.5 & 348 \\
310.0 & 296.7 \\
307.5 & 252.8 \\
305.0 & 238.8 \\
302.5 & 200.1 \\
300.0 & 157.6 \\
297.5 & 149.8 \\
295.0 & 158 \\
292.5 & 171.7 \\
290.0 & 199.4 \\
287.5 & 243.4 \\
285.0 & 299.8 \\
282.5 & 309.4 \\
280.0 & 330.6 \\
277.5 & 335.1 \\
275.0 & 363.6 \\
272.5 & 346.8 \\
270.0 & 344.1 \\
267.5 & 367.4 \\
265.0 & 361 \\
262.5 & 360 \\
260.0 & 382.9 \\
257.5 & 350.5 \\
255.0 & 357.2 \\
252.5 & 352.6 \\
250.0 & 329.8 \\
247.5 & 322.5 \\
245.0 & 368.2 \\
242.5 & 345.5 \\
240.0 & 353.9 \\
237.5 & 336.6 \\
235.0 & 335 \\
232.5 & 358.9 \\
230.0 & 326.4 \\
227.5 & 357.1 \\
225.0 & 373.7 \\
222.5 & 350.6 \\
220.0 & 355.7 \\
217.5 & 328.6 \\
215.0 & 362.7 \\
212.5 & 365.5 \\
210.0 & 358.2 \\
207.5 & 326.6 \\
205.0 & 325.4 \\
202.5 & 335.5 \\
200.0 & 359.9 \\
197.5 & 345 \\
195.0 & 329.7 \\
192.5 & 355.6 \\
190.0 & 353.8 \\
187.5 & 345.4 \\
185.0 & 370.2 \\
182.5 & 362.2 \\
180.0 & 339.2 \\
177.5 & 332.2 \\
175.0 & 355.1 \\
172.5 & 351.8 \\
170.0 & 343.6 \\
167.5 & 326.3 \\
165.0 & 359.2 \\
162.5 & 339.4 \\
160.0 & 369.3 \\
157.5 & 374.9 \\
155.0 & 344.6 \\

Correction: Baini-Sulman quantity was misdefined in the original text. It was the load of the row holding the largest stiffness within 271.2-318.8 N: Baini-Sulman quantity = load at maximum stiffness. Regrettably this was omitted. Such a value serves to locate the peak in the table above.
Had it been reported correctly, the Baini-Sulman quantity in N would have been 275.0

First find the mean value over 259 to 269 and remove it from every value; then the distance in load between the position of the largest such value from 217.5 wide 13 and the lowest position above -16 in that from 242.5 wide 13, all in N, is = 27.5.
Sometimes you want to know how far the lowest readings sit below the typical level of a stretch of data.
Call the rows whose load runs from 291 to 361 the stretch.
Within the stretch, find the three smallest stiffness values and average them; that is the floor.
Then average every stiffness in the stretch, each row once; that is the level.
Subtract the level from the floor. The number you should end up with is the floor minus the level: -183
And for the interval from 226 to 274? -24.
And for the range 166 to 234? -22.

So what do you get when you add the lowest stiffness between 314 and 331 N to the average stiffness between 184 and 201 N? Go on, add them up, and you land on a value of 701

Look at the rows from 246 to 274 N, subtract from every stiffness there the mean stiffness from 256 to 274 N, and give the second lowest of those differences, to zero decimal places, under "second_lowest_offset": -29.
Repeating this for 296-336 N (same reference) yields -201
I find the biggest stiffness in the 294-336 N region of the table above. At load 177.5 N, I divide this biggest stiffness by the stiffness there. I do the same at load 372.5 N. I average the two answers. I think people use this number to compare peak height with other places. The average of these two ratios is 1.2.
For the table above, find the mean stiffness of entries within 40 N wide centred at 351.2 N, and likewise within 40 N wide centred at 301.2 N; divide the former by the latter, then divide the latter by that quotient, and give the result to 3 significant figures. 164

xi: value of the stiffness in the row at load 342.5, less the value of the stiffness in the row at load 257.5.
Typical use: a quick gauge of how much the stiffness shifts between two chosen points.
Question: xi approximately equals 135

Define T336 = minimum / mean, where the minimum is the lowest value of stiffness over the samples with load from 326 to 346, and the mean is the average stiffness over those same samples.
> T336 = 0.86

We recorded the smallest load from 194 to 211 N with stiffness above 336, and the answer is 197.5 N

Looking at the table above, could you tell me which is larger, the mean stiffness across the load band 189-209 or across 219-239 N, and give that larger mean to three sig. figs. 349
